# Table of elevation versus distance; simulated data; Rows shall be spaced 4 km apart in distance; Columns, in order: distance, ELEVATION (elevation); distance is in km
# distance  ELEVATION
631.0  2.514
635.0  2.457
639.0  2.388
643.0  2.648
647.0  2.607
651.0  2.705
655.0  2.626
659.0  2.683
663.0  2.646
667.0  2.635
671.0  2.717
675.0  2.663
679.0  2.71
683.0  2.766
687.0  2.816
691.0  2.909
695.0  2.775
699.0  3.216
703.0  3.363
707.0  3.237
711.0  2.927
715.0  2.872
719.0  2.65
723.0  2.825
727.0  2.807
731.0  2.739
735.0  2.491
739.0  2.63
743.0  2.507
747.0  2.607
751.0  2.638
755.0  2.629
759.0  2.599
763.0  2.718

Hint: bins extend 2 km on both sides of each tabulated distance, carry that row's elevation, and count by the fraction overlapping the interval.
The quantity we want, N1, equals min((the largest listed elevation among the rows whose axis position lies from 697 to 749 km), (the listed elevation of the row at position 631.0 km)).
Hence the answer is 2.51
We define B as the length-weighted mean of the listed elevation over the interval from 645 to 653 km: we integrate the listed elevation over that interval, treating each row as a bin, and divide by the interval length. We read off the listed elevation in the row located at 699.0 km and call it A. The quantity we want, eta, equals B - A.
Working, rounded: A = 3.216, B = 2.66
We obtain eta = -0.56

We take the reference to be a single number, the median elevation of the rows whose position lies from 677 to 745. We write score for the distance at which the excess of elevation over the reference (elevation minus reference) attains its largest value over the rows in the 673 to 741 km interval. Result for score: 703.0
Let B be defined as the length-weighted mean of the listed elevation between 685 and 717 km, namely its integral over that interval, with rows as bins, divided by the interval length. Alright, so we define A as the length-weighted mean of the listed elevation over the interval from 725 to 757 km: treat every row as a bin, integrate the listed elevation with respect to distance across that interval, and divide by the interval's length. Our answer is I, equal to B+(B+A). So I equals 8.66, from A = 2.63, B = 3.01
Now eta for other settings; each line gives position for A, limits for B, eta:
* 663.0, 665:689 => 0.07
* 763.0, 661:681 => -0.04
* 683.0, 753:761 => -0.15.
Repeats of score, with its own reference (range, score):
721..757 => 723.0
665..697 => 691.0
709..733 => 711.0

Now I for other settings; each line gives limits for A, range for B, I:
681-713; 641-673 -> 8.32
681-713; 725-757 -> 8.26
